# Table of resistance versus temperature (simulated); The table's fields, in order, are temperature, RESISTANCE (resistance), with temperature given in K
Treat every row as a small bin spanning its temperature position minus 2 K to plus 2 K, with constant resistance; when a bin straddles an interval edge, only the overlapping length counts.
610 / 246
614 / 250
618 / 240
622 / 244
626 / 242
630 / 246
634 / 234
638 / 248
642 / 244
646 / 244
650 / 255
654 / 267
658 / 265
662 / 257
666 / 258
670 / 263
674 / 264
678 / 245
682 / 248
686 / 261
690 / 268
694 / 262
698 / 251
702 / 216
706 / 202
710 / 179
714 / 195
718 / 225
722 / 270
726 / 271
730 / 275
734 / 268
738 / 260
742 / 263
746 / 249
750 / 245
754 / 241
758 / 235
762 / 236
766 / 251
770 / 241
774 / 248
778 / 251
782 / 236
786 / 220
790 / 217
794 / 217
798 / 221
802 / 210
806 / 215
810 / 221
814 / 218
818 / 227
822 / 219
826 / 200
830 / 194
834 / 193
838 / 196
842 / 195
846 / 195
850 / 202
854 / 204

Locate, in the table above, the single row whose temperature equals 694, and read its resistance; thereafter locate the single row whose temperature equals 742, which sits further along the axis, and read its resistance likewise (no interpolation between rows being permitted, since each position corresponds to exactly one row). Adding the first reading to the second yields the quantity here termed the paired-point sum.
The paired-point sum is 525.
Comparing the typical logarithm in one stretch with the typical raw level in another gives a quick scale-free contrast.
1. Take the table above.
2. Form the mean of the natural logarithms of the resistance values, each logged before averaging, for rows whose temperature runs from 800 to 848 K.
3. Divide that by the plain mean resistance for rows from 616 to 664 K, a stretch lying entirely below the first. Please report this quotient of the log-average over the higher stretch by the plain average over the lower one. 0.0214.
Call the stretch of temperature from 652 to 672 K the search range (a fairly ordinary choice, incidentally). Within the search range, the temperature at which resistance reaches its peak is 654 K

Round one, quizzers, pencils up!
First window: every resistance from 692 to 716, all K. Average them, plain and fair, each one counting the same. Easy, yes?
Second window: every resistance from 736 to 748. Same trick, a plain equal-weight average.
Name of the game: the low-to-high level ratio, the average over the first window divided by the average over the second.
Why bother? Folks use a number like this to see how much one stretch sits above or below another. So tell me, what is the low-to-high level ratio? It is 0.85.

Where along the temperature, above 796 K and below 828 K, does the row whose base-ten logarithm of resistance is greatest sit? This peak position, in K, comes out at 818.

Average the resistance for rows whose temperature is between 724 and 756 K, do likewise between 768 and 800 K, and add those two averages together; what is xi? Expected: 490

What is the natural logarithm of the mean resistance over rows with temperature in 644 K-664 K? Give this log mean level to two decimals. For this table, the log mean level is 5.55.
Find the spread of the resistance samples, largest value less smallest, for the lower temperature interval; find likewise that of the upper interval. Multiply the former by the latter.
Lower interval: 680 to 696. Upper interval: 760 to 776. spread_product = 300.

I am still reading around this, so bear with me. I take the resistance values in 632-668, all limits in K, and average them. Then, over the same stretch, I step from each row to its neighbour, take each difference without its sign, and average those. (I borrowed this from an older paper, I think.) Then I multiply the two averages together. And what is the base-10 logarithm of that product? 3.22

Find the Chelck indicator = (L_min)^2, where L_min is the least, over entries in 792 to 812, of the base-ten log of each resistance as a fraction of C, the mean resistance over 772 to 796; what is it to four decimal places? 0.0018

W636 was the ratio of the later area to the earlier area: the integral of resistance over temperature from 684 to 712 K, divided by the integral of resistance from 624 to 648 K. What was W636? 1.1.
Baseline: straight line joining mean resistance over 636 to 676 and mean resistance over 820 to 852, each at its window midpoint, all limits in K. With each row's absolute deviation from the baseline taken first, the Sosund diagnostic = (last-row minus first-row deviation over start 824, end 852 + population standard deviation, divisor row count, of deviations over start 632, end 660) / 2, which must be 6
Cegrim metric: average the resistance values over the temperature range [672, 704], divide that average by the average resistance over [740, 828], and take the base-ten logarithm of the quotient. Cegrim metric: 0.038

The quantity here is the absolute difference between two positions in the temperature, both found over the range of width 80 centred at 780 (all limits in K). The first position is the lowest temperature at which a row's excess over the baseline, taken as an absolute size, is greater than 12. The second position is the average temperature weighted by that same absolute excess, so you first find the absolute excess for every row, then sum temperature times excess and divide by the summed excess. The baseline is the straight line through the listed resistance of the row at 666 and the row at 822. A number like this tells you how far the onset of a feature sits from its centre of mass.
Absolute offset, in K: 33.1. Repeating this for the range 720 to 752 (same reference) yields 11.2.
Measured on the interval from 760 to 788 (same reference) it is 8.4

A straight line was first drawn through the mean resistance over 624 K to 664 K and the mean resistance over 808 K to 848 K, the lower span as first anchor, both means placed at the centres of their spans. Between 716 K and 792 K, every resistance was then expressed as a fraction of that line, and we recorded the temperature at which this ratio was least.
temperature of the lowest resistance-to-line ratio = 718 K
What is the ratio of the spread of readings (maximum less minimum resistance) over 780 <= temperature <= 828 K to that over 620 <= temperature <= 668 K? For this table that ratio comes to 1.09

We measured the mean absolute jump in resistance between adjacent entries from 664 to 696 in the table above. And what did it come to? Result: 7.7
